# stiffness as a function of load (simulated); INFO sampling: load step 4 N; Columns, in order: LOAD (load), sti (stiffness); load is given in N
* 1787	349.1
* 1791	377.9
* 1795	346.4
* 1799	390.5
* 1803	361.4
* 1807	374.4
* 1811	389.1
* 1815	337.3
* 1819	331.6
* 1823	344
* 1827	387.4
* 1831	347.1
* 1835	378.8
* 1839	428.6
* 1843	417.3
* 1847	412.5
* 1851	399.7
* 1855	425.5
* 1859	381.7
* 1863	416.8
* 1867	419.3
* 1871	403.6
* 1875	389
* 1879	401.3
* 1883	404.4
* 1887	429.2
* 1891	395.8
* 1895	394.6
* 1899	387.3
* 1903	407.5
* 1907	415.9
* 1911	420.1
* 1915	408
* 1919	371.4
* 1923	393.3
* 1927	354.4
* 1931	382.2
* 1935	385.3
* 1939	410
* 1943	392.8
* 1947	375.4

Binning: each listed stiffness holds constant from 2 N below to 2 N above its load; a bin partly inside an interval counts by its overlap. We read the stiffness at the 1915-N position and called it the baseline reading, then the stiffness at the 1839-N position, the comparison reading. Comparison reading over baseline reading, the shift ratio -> 1.05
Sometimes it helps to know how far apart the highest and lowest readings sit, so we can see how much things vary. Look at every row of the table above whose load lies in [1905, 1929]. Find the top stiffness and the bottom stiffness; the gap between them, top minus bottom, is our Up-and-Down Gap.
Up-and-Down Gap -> 66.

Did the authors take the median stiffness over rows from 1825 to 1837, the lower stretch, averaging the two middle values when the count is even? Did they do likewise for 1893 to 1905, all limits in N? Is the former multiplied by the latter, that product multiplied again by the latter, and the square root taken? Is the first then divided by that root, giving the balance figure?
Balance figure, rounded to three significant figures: 0.0493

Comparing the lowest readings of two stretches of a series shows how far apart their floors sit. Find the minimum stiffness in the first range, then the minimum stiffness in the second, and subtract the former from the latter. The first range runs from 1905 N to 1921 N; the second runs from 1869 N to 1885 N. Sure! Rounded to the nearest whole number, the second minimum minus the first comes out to 18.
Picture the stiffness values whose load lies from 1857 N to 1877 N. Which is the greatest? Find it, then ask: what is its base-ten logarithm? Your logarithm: 2.62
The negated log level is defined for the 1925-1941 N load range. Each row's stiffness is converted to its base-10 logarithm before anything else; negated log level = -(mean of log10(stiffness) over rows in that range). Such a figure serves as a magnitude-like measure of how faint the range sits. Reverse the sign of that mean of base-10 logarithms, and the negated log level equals -2.58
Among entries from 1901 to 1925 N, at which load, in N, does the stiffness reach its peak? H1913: 1911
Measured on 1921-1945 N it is 1939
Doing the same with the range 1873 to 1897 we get 1887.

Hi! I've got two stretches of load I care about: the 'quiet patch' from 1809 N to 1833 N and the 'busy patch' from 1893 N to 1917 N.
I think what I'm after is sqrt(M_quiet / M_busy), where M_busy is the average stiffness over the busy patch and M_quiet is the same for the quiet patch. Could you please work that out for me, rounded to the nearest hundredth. 0.94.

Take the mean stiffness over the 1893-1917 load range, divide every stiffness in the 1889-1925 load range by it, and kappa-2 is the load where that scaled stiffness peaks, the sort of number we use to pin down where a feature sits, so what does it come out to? 1911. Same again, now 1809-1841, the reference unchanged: 1839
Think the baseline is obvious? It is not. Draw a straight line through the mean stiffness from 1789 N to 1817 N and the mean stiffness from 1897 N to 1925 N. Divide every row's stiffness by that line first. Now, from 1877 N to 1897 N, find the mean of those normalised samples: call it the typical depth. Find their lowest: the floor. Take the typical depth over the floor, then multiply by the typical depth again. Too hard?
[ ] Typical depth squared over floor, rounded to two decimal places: 1.06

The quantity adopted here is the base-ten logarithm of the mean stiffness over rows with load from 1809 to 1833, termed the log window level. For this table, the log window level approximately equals 2.55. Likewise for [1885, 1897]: 2.61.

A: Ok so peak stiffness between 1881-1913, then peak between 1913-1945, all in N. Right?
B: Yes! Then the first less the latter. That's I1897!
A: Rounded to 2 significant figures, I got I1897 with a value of 19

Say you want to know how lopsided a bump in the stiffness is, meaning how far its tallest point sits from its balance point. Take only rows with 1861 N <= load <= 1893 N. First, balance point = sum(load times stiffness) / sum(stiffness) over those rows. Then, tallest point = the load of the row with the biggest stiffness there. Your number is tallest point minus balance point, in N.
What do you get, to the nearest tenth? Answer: 10.1 N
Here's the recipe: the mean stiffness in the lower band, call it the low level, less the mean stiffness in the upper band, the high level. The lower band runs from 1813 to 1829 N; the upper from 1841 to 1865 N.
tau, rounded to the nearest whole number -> -59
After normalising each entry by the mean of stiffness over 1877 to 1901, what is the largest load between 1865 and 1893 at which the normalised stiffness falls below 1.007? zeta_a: 1891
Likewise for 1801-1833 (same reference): 1831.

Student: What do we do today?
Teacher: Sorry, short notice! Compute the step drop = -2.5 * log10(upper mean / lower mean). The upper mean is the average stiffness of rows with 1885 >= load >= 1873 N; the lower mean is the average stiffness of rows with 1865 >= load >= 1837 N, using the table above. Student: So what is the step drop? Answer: 0.036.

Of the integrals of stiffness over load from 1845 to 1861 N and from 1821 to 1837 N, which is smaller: 5829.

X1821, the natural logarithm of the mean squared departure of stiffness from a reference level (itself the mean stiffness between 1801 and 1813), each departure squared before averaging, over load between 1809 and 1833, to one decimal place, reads 6.8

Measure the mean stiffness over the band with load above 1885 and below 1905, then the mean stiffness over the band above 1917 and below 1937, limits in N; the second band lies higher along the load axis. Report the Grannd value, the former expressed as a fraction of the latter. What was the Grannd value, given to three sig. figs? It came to 1.07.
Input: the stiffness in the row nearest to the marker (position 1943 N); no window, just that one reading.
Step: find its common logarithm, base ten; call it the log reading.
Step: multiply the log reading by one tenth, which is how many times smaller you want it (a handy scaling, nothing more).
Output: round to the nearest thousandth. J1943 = 0.259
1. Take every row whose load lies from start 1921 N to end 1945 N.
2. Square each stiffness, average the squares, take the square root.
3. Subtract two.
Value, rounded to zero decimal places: 385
